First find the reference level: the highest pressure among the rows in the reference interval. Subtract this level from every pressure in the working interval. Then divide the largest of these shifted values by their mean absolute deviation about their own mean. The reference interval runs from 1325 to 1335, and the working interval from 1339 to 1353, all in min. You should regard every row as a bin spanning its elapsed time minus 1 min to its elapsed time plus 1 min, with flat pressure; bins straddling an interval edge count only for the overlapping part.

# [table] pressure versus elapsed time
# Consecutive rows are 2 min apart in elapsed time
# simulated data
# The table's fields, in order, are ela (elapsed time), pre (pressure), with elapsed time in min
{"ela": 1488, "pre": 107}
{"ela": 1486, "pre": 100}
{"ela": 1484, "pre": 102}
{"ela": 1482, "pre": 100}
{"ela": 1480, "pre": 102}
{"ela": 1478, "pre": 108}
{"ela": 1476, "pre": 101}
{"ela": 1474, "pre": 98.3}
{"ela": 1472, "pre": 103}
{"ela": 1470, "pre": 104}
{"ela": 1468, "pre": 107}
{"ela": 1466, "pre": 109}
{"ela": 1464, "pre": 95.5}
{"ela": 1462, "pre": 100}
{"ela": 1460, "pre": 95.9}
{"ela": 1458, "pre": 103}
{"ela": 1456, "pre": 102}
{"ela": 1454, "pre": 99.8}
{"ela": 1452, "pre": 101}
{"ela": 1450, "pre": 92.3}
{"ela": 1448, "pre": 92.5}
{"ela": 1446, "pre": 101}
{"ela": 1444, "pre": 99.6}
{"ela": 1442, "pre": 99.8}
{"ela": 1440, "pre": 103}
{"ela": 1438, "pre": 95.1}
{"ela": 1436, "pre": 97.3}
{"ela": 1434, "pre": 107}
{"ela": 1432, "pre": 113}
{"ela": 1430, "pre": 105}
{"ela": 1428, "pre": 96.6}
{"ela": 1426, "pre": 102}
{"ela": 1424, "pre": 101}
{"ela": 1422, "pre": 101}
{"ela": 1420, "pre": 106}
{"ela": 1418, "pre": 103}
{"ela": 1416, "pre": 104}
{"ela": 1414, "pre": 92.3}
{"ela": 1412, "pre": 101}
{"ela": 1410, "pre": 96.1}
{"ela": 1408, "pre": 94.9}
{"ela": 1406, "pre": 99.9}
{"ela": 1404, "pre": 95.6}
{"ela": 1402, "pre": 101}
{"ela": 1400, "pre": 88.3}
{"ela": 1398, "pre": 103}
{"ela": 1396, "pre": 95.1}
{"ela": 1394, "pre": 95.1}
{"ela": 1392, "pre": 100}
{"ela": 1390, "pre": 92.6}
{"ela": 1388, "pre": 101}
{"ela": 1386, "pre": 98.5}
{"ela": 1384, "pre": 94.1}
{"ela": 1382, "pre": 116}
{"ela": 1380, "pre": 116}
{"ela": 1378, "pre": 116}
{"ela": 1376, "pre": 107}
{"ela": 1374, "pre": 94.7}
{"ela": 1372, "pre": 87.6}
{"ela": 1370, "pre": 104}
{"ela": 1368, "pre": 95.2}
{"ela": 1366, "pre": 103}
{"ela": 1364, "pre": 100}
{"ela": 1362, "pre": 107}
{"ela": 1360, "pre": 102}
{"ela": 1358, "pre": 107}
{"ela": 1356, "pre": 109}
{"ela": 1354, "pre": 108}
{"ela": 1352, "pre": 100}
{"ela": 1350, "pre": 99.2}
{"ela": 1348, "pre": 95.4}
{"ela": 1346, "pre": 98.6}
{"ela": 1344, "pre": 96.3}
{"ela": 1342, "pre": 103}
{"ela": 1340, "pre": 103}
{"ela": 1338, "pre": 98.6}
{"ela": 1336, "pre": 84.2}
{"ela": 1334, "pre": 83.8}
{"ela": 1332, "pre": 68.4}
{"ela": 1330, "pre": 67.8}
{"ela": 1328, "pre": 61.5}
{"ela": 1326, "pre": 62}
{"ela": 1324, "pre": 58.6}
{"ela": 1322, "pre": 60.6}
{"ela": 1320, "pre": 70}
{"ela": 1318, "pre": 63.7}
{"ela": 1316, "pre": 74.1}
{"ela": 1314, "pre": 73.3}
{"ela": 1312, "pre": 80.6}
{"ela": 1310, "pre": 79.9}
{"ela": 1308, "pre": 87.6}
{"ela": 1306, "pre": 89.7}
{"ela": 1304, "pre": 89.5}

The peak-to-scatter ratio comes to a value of 8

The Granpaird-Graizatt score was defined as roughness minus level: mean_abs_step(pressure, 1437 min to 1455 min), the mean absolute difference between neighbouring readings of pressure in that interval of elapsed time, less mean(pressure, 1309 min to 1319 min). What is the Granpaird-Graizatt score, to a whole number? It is -70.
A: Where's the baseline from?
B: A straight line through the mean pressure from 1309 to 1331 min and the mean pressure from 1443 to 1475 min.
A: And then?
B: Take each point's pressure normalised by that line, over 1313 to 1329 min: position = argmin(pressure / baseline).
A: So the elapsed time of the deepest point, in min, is 1324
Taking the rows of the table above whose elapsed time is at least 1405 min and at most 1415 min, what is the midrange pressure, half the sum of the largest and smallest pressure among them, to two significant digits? 97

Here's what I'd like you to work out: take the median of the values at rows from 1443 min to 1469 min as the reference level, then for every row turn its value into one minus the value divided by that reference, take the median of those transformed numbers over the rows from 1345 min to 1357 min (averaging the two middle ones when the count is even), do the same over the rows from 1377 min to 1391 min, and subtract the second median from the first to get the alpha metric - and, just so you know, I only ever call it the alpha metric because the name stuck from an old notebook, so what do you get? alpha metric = 0.014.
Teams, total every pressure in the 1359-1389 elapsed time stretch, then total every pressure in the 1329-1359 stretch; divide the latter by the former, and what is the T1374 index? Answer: 0.92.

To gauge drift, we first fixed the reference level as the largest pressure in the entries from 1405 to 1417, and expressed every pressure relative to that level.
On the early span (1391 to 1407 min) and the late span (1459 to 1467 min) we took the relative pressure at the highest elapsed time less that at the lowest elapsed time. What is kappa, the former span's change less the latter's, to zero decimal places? -13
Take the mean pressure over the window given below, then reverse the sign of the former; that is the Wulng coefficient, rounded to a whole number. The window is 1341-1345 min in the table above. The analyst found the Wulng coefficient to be -100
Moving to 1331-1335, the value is -76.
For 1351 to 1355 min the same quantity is -104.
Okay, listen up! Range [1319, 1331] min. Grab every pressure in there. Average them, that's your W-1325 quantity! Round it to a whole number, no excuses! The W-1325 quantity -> 63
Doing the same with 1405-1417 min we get 98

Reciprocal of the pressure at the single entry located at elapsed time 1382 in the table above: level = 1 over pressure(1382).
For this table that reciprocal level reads 0.0086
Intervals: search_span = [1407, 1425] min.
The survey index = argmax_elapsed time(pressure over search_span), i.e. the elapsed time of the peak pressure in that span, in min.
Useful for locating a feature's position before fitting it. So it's 1420 min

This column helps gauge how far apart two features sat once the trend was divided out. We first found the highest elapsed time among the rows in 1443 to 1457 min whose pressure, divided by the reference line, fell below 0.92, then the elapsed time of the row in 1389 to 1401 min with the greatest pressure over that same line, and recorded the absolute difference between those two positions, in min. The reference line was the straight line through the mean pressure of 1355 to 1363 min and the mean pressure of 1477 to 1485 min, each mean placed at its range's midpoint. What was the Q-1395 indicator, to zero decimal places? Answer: 52 min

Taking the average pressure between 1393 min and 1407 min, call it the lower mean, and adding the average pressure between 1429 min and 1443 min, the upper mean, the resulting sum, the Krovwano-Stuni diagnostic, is 200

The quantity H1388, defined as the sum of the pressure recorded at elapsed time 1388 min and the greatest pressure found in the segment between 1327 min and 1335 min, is 185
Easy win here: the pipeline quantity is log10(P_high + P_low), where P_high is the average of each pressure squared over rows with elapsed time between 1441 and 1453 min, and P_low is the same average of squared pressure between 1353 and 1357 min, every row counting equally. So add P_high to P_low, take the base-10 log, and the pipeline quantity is 4.33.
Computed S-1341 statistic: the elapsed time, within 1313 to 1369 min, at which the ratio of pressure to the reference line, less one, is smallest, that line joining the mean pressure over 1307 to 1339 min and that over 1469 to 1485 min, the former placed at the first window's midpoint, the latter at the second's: 1324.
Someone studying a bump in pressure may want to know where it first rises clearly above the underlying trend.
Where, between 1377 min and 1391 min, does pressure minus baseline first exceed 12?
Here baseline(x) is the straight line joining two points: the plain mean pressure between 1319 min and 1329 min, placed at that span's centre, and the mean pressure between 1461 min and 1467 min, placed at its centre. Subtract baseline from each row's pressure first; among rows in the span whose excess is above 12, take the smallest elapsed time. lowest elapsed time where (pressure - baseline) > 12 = 1378 min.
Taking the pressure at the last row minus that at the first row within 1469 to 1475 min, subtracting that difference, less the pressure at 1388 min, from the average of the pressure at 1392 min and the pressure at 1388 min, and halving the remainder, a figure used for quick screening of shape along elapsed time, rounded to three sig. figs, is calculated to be 104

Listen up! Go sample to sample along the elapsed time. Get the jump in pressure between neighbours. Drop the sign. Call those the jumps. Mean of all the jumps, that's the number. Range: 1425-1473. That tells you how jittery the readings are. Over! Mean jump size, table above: 4.8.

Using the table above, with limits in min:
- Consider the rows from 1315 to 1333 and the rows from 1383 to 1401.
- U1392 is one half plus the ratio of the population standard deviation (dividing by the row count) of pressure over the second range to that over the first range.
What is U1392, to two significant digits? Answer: 1.4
